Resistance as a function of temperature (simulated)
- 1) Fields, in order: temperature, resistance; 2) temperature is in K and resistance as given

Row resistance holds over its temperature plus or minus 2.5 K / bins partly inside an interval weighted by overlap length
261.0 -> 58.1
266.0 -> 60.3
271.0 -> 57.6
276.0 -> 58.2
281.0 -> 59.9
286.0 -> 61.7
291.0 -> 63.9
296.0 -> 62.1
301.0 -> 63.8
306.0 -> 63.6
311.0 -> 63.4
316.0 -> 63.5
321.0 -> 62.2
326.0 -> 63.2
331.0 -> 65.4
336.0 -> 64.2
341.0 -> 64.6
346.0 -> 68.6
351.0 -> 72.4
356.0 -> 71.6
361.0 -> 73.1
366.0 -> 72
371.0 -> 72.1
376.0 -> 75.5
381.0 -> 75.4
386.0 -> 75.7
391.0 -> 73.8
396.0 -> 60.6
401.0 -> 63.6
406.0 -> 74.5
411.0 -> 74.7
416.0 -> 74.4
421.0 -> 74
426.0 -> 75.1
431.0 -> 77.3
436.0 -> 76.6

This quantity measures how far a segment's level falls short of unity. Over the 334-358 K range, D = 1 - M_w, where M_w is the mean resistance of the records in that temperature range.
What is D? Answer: -67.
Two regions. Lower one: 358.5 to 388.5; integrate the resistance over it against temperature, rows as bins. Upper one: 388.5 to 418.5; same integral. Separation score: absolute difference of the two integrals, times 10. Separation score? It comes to 1110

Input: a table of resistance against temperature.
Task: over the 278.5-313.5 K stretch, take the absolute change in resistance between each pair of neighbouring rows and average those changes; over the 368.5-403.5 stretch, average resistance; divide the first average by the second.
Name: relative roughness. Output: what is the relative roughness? 0.019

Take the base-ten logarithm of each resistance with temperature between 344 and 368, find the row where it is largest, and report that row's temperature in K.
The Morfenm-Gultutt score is 361.0 K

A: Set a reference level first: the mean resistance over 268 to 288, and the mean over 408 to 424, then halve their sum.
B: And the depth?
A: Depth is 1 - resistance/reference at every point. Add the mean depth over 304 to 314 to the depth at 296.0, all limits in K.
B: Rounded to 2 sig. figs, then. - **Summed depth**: 0.12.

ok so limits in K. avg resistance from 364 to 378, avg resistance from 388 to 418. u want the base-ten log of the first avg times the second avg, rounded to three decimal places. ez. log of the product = 3.711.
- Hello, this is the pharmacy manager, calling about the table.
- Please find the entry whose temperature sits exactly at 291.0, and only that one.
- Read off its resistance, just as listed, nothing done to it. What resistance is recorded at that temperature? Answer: 63.9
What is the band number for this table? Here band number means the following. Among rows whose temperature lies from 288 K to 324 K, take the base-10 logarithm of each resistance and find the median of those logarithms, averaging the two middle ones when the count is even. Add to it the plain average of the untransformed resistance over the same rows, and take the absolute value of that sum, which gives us 65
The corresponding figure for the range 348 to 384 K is 75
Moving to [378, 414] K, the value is 73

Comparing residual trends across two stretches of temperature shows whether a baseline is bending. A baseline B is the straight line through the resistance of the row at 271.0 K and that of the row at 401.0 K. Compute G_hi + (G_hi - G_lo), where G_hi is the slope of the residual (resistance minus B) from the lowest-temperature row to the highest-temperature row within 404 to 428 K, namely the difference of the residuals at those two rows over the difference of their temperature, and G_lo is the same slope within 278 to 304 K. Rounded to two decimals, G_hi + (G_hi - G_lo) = -0.18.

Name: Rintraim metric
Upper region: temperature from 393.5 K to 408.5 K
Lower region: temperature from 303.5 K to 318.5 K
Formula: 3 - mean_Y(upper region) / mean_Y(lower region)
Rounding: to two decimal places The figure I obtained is 1.96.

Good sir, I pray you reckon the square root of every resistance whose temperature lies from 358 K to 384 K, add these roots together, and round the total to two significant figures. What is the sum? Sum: 43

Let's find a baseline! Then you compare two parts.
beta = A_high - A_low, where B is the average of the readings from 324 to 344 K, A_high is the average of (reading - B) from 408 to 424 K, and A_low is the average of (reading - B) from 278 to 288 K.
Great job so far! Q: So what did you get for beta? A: 14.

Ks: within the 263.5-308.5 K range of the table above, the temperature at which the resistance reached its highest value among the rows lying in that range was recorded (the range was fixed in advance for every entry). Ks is 291.0 K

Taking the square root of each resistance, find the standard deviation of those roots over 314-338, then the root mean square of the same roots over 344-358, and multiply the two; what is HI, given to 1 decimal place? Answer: 0.6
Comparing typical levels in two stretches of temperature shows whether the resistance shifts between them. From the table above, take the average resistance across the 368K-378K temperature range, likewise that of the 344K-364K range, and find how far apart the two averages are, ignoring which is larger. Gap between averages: 2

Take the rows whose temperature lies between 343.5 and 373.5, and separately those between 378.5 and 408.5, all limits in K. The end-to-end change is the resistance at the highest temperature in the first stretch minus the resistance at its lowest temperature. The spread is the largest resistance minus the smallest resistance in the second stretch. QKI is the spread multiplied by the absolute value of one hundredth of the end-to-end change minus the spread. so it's 227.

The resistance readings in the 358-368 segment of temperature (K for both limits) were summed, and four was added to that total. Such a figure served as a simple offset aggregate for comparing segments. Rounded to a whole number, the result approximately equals 149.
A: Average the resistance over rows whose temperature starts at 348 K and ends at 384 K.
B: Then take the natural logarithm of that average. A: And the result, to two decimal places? 4.29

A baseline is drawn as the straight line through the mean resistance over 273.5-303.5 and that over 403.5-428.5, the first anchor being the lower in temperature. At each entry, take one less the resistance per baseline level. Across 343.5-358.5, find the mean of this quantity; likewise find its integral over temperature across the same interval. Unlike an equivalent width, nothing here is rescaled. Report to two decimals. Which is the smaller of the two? -0.64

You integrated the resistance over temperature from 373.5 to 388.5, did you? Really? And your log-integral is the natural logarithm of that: 7.03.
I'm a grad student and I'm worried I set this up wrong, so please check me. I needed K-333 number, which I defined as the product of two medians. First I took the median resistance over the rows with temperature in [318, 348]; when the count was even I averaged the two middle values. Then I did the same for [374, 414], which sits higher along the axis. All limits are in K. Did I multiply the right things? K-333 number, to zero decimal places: 4804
